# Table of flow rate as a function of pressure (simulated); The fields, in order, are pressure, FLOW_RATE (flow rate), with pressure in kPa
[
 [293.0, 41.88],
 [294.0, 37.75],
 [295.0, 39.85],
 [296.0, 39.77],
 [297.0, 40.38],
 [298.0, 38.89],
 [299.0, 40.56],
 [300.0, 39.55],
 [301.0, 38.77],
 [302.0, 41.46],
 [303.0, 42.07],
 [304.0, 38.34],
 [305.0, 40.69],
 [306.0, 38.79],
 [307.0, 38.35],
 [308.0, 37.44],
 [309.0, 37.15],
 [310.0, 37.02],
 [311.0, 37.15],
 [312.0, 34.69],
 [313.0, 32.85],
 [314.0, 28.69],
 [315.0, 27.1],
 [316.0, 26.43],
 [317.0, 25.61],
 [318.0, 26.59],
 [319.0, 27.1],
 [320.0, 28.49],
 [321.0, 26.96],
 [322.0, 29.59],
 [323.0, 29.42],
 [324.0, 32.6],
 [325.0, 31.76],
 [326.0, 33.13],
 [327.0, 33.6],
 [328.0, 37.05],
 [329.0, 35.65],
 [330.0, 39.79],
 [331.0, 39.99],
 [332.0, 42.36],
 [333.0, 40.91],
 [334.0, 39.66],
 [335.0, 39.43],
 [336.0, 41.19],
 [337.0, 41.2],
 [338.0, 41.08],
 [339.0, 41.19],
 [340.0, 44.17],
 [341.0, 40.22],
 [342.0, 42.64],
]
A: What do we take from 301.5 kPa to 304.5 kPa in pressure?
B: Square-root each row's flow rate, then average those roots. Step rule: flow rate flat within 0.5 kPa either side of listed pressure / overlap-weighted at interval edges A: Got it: 6.4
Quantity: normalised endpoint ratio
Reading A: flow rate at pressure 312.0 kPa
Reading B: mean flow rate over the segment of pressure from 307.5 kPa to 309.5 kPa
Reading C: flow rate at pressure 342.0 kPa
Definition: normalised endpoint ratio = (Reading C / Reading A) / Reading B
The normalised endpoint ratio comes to 0.033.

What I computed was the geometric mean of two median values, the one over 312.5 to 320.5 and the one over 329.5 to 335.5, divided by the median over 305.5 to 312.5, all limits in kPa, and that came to 0.89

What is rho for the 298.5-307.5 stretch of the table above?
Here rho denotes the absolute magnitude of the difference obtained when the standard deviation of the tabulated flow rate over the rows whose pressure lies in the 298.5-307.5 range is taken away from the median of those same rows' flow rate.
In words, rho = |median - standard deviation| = 38.2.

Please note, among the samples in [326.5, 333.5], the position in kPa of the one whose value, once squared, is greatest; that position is 332.0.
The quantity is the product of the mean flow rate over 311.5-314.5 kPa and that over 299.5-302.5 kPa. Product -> 1281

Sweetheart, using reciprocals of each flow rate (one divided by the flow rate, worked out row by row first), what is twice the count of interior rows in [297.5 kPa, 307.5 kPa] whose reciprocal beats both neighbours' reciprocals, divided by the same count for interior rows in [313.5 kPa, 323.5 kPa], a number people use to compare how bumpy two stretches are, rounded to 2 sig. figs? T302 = 2.0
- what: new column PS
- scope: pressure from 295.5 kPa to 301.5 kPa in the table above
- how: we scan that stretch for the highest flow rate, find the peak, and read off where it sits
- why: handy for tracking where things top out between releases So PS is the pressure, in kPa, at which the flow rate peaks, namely 299.0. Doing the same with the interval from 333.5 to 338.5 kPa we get 337.0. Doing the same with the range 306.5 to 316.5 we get 307.0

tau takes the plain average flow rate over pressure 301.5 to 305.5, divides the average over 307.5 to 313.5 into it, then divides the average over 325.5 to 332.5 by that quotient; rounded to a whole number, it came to 33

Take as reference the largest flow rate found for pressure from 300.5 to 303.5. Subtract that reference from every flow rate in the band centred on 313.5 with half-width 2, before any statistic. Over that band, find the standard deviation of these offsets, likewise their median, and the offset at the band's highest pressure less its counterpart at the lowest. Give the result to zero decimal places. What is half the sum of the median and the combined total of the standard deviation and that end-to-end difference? -8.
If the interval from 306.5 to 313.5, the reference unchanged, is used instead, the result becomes -4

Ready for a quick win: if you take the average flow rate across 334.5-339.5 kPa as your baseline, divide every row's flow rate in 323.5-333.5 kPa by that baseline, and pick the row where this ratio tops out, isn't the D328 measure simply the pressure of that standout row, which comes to 332.0 kPa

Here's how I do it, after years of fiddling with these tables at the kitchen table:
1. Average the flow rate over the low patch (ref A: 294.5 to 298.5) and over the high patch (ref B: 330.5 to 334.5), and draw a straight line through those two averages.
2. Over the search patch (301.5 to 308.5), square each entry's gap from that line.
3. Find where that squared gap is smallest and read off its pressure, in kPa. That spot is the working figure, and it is 305.0 kPa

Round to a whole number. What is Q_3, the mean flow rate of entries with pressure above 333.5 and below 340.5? 41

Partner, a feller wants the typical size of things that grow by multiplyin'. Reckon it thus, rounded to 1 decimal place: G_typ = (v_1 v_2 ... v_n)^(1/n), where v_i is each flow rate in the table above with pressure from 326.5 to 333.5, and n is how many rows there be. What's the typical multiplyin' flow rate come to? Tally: 38.4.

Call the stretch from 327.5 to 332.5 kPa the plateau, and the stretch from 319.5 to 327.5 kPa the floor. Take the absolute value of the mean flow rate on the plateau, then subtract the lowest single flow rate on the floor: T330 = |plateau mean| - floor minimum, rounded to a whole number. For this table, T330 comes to 12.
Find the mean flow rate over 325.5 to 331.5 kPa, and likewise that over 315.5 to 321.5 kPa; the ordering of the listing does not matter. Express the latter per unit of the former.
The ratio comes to 0.74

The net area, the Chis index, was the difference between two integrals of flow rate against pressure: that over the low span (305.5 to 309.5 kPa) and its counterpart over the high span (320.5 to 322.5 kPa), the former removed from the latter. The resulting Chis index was -95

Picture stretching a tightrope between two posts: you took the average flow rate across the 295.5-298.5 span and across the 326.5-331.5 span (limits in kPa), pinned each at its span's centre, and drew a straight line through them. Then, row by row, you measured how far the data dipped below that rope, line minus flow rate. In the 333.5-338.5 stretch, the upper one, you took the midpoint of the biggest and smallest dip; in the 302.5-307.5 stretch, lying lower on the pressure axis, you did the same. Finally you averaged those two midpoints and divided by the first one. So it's 0.64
